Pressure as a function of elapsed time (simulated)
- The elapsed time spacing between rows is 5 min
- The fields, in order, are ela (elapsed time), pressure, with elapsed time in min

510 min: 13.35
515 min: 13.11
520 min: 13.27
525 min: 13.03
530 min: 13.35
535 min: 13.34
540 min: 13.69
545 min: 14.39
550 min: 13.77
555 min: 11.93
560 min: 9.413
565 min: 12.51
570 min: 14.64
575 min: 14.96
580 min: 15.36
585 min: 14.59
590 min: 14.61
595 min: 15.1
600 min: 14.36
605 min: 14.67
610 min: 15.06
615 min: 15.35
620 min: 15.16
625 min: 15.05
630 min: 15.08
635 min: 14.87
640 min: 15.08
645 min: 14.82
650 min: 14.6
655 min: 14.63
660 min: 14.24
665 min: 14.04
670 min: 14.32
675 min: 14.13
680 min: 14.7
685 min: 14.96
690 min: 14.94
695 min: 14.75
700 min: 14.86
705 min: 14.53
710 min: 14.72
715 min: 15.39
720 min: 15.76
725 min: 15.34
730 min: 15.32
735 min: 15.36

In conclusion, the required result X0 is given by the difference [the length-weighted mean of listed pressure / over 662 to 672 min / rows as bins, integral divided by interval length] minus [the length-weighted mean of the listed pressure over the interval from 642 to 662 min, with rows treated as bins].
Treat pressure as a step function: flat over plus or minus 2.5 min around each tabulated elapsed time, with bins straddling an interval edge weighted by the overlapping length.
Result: -0.42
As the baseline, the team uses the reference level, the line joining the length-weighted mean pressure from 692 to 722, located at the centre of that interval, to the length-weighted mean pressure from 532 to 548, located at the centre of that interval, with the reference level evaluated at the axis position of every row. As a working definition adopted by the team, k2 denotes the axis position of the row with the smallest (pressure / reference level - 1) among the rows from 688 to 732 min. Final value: 705 min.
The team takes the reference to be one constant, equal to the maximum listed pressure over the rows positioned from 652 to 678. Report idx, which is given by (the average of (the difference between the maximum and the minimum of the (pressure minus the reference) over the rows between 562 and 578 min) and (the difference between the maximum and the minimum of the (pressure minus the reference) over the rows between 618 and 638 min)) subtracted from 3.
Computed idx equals 1.63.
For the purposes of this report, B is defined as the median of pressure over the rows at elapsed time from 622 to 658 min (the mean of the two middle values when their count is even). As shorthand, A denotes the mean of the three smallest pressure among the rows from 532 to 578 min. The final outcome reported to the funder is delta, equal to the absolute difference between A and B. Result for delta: 3.6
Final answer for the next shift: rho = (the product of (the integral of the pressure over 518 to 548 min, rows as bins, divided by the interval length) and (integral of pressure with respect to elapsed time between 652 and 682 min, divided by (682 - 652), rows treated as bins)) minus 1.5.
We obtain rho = 192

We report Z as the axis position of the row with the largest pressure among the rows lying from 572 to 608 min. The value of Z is 580 min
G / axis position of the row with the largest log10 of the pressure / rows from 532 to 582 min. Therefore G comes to 580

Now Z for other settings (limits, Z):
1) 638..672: 640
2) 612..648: 615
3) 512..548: 545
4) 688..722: 720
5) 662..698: 685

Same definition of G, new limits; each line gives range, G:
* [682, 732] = 720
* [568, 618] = 580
